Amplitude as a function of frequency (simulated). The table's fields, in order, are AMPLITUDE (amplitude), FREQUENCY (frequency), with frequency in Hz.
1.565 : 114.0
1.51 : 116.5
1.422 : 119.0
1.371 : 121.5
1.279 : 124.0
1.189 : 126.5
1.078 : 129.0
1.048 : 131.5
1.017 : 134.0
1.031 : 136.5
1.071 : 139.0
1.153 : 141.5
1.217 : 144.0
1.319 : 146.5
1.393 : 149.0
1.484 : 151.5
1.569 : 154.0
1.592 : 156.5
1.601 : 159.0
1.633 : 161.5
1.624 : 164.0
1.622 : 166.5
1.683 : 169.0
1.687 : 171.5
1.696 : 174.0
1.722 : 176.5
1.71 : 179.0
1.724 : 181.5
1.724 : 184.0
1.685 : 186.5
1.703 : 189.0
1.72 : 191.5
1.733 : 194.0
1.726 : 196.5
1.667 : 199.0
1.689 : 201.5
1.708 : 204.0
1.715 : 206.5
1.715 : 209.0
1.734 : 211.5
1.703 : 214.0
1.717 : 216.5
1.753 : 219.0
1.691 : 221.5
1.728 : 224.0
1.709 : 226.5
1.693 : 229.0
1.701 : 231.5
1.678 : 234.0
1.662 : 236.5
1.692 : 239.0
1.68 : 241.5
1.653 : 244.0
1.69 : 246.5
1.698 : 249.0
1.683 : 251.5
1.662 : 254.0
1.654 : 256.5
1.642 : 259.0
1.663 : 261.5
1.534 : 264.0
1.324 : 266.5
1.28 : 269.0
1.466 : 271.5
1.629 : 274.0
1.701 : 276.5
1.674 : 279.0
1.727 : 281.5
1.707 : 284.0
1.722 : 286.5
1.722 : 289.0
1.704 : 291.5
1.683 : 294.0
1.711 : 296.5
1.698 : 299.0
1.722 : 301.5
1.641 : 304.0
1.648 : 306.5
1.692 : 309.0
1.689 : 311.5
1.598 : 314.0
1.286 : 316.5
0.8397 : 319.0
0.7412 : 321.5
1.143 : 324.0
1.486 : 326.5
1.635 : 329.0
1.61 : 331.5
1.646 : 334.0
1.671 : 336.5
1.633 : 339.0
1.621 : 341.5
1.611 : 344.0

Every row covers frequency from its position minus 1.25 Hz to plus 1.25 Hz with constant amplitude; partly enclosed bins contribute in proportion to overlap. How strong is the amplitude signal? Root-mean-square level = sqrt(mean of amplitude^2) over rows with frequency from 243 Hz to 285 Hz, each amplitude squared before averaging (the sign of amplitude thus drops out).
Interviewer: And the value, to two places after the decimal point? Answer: 1.62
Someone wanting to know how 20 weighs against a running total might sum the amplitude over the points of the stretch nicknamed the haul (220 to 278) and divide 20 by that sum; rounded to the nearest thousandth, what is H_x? 0.533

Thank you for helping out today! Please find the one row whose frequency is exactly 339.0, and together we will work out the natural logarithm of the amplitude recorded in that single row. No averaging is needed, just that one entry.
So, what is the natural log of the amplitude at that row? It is 0.49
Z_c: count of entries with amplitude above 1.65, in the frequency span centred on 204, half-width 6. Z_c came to 5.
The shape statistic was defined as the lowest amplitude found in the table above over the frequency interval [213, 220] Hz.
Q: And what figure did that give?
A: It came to 1.703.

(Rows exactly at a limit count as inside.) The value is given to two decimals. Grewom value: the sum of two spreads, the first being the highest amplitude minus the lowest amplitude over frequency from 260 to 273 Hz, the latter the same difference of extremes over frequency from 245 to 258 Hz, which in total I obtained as 0.43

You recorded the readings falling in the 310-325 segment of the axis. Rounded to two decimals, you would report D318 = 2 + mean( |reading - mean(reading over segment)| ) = 2.31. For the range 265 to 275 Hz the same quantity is 2.12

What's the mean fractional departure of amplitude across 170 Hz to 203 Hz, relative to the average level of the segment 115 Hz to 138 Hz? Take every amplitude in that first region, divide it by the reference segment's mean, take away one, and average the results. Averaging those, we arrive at 0.40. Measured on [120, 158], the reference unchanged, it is 0.03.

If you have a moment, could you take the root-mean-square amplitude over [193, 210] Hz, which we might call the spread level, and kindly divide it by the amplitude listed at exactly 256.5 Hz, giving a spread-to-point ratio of 1.03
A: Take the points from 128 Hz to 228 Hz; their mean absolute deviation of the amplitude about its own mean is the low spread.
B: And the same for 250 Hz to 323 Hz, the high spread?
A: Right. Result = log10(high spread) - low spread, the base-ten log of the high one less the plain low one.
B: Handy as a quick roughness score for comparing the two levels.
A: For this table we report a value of -1.0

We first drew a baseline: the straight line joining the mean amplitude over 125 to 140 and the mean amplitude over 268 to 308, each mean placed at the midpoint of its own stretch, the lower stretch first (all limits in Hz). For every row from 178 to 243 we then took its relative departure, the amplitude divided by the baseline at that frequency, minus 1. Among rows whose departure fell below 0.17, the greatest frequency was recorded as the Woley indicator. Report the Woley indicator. 241.5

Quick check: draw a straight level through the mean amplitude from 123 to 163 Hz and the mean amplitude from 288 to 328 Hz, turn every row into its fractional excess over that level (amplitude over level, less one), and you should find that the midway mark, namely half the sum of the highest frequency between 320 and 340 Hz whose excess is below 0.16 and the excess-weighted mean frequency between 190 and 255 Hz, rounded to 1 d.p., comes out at 279.6 Hz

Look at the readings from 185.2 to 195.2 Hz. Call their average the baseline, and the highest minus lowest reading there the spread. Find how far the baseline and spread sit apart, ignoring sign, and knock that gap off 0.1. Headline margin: -1.56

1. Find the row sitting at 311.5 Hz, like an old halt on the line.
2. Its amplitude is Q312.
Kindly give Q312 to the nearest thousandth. 1.689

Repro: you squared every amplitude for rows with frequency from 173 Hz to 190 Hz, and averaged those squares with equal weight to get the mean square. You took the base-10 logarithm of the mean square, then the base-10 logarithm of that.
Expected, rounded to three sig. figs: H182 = -0.332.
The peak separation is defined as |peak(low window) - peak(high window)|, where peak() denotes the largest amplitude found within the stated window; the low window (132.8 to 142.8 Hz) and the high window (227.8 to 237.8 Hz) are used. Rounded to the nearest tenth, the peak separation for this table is 0.5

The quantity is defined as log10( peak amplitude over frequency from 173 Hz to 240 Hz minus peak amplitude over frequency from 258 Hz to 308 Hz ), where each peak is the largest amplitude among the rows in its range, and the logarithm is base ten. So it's -1.59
